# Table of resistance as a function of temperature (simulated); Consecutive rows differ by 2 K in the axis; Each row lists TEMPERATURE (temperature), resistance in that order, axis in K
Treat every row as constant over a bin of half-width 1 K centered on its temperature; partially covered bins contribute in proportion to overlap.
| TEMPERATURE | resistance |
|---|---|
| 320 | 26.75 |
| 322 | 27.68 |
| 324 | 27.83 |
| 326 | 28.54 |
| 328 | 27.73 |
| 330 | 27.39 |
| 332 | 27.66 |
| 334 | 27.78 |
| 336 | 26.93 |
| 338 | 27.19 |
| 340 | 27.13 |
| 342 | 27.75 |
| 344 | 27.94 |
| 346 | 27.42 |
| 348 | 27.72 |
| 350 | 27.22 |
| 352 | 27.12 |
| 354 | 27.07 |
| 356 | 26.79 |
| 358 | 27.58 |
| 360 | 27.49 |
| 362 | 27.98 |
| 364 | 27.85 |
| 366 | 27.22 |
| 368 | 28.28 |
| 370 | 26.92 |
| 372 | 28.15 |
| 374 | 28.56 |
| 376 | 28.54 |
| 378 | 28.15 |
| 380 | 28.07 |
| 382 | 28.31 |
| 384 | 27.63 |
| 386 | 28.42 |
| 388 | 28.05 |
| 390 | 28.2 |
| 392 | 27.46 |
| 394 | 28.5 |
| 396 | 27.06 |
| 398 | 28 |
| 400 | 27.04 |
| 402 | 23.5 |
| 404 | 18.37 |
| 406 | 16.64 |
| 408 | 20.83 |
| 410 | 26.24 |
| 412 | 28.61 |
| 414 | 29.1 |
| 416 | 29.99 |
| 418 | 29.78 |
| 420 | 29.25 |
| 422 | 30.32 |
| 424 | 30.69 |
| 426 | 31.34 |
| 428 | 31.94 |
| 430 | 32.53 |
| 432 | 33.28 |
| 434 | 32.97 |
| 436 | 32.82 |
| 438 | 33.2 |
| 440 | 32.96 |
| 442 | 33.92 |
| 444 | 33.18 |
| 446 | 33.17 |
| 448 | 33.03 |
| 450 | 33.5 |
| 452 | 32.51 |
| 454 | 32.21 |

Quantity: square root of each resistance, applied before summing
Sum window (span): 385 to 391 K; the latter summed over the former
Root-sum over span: 15.9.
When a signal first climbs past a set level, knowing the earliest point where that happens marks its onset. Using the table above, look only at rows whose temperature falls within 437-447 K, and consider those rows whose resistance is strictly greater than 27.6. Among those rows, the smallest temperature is 438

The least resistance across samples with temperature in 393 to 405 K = 18.37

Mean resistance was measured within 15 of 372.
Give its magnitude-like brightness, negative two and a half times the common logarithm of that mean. -3.62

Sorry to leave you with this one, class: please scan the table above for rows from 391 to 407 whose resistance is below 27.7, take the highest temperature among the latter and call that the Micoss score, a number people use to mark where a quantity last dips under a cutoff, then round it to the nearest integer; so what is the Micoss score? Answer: 406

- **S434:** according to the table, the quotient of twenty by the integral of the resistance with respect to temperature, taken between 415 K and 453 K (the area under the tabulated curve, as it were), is 0.0164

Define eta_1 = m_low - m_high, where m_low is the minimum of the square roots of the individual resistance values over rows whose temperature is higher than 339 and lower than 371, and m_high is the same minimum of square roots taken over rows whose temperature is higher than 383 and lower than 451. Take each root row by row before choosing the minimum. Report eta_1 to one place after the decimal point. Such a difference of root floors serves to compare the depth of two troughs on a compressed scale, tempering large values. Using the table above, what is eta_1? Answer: 1.1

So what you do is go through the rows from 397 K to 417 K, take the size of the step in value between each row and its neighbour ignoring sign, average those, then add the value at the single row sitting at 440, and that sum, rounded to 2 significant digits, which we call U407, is 36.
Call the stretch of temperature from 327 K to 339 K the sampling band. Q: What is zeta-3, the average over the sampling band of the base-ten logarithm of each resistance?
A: 1.44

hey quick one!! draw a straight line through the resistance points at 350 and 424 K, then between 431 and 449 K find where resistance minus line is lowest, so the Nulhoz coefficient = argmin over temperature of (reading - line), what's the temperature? 448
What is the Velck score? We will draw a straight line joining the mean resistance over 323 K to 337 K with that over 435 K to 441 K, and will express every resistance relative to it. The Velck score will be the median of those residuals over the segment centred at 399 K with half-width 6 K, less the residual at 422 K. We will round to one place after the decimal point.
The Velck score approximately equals -2.1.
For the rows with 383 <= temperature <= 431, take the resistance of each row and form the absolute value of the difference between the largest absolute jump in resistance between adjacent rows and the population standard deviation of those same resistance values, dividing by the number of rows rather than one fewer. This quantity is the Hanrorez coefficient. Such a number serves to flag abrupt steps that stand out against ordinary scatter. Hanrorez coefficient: 1.5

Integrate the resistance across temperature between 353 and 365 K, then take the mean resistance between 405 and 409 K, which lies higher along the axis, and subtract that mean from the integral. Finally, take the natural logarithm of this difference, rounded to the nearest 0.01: 5.74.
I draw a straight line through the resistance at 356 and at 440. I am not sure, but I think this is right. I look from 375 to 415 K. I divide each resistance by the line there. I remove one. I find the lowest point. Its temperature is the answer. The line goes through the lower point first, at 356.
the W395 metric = 406 K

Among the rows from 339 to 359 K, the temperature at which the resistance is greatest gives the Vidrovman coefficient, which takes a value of 344 K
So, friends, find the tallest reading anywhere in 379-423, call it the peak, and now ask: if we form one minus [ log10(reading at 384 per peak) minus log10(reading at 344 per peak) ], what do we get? 1.00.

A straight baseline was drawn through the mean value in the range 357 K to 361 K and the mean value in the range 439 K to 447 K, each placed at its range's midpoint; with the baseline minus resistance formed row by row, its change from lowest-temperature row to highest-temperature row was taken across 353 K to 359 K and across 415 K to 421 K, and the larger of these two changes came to 1.0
